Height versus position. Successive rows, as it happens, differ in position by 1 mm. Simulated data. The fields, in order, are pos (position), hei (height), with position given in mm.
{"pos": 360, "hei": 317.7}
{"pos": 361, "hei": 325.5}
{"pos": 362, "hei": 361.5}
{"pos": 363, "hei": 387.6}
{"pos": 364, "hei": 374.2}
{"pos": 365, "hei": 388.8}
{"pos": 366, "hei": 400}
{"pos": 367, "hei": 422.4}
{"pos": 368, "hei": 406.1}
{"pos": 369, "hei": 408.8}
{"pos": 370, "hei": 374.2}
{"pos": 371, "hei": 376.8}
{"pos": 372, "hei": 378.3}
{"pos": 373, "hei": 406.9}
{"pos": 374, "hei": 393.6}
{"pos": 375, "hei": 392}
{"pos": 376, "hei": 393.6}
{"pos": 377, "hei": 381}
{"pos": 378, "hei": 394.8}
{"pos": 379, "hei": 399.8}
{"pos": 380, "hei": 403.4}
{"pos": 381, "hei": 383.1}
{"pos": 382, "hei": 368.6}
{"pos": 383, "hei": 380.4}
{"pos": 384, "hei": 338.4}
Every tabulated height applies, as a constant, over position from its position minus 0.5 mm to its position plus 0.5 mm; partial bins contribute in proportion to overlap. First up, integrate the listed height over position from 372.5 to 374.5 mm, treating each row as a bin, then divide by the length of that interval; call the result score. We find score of 400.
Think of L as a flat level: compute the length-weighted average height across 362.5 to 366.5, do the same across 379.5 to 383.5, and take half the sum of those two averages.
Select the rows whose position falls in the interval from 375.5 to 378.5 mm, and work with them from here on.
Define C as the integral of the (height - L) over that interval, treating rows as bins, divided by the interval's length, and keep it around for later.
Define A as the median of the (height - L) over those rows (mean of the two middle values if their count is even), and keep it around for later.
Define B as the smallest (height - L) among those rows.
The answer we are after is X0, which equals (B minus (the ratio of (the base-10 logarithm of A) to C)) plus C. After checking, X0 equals -1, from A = 8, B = -5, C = 4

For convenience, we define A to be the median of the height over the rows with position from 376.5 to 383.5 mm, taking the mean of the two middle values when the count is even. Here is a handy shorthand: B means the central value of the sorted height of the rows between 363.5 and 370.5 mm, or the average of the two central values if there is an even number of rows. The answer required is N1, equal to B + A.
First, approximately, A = 383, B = 400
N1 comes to 783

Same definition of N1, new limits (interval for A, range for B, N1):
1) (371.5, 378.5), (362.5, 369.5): 794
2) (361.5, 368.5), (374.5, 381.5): 782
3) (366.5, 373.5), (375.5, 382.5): 800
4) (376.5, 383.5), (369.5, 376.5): 775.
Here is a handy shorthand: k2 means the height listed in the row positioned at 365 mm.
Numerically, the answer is 388.8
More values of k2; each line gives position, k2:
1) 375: 392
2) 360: 317.7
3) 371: 376.8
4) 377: 381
